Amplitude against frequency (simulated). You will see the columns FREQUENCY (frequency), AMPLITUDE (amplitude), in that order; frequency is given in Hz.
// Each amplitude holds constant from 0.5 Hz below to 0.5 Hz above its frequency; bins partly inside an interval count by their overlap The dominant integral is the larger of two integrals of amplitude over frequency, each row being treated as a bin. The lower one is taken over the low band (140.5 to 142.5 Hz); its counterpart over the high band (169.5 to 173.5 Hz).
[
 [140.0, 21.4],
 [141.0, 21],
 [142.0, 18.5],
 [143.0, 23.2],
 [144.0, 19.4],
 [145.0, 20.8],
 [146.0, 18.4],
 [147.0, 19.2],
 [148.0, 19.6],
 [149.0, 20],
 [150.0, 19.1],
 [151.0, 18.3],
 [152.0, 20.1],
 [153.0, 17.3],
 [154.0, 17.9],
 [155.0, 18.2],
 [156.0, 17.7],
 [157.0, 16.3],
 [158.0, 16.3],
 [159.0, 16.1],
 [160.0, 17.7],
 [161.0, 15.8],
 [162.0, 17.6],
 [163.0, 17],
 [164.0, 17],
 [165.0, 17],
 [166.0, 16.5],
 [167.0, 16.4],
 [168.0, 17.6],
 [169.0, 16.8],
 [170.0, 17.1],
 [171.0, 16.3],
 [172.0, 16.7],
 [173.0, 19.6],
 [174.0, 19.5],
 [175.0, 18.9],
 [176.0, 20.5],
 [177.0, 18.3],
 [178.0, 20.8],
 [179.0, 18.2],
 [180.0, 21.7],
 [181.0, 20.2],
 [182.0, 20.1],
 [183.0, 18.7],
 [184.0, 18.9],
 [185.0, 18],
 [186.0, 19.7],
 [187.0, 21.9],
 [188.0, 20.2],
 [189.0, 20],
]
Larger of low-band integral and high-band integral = 70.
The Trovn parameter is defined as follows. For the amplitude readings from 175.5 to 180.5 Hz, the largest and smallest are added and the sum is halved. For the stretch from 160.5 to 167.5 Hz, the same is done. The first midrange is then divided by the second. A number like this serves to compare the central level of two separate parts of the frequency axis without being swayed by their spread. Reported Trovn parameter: 1.19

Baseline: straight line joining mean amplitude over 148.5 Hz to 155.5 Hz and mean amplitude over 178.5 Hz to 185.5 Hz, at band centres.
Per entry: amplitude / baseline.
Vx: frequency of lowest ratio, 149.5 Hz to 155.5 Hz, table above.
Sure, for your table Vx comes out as 153.0 Hz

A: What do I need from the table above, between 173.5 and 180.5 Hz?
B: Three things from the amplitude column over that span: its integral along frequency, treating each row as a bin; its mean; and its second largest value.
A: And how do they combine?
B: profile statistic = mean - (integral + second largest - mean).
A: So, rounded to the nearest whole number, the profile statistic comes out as -119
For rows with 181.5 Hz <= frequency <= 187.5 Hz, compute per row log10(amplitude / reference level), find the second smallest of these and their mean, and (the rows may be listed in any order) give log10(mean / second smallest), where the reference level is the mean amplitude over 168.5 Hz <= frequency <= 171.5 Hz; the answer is 0.14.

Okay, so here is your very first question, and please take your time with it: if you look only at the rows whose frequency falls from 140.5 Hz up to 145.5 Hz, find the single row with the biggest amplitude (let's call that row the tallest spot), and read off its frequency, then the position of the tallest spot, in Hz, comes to 143.0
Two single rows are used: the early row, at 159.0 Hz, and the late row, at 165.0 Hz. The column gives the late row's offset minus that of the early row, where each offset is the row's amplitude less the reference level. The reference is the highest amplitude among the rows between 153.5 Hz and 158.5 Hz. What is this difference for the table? 0.9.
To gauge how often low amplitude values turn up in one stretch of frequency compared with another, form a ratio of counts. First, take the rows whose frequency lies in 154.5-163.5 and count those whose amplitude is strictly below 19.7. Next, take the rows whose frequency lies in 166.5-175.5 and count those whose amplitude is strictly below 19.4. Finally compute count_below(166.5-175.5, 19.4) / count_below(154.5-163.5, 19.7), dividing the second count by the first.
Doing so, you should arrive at 0.8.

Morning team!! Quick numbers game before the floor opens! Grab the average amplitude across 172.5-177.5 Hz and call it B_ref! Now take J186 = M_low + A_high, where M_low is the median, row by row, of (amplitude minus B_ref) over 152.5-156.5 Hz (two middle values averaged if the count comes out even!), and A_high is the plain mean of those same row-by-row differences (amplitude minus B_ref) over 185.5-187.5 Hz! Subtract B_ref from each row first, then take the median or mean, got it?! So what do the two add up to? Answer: 0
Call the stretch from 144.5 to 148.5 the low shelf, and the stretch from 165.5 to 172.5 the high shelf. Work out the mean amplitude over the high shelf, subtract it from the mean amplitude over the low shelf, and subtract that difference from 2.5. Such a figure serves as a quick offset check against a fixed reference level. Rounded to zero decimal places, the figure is 0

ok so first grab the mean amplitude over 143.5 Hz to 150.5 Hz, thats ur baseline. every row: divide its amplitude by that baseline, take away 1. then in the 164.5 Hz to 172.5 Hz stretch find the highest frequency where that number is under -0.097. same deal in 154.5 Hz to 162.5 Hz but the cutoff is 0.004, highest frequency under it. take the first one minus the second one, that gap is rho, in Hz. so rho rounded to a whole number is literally 10 Hz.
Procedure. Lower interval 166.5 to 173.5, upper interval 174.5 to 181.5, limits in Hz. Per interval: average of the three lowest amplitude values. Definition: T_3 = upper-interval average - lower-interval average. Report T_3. 2.0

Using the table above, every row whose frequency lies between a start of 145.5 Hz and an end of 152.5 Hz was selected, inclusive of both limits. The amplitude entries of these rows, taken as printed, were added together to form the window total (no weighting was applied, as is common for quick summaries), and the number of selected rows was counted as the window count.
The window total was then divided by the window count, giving 19.2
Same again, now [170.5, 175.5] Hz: 18.2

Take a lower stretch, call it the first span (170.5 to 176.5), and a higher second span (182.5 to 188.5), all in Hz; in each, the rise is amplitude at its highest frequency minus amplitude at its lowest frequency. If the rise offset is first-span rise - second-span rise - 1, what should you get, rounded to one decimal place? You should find 1.7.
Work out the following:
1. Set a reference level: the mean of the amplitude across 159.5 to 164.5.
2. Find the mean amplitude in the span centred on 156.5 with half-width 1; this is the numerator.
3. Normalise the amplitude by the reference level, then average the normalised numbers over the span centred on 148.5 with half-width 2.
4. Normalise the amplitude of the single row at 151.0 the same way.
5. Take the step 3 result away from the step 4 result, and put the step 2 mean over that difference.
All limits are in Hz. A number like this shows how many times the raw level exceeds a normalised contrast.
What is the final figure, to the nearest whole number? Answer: -246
